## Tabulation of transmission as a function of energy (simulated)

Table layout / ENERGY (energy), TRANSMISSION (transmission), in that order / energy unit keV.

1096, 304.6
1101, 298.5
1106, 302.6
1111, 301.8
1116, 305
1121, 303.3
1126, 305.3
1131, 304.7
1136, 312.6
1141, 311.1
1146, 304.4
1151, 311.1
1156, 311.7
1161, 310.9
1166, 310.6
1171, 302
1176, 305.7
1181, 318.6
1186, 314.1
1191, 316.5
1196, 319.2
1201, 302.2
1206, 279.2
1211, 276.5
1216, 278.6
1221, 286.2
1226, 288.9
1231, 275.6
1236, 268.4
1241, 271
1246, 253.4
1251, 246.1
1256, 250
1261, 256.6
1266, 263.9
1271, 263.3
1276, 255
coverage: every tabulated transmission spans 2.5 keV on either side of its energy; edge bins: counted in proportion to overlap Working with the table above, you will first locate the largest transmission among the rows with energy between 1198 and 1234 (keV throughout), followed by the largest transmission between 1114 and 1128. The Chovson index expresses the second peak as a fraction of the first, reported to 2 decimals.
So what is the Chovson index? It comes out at 1.01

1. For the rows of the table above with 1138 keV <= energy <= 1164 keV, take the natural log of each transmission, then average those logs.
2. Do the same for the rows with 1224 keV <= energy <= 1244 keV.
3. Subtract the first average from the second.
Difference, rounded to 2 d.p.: -0.12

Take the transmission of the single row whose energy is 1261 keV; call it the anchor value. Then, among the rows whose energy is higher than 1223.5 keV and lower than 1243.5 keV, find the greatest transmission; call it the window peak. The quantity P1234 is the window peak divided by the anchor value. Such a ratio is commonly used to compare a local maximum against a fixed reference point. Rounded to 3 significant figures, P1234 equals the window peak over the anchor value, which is 1.13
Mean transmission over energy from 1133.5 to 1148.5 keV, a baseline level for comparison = 309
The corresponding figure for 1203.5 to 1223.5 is 280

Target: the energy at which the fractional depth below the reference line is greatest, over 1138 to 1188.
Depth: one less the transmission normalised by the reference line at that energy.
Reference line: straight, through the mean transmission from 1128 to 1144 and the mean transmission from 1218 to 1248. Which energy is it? 1146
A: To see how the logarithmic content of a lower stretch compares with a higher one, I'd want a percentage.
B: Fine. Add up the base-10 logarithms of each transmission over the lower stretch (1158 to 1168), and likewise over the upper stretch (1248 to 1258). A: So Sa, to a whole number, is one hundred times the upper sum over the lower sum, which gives 96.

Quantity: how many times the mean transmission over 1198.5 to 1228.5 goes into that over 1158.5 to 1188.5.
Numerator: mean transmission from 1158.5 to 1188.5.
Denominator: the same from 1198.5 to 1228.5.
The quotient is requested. 1.09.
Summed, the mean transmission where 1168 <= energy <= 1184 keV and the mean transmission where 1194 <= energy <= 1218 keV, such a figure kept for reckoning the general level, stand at 600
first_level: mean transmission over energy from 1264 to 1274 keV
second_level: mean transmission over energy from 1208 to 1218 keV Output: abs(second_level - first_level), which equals 14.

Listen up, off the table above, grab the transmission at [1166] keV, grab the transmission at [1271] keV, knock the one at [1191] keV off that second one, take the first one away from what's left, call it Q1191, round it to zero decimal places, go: -364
